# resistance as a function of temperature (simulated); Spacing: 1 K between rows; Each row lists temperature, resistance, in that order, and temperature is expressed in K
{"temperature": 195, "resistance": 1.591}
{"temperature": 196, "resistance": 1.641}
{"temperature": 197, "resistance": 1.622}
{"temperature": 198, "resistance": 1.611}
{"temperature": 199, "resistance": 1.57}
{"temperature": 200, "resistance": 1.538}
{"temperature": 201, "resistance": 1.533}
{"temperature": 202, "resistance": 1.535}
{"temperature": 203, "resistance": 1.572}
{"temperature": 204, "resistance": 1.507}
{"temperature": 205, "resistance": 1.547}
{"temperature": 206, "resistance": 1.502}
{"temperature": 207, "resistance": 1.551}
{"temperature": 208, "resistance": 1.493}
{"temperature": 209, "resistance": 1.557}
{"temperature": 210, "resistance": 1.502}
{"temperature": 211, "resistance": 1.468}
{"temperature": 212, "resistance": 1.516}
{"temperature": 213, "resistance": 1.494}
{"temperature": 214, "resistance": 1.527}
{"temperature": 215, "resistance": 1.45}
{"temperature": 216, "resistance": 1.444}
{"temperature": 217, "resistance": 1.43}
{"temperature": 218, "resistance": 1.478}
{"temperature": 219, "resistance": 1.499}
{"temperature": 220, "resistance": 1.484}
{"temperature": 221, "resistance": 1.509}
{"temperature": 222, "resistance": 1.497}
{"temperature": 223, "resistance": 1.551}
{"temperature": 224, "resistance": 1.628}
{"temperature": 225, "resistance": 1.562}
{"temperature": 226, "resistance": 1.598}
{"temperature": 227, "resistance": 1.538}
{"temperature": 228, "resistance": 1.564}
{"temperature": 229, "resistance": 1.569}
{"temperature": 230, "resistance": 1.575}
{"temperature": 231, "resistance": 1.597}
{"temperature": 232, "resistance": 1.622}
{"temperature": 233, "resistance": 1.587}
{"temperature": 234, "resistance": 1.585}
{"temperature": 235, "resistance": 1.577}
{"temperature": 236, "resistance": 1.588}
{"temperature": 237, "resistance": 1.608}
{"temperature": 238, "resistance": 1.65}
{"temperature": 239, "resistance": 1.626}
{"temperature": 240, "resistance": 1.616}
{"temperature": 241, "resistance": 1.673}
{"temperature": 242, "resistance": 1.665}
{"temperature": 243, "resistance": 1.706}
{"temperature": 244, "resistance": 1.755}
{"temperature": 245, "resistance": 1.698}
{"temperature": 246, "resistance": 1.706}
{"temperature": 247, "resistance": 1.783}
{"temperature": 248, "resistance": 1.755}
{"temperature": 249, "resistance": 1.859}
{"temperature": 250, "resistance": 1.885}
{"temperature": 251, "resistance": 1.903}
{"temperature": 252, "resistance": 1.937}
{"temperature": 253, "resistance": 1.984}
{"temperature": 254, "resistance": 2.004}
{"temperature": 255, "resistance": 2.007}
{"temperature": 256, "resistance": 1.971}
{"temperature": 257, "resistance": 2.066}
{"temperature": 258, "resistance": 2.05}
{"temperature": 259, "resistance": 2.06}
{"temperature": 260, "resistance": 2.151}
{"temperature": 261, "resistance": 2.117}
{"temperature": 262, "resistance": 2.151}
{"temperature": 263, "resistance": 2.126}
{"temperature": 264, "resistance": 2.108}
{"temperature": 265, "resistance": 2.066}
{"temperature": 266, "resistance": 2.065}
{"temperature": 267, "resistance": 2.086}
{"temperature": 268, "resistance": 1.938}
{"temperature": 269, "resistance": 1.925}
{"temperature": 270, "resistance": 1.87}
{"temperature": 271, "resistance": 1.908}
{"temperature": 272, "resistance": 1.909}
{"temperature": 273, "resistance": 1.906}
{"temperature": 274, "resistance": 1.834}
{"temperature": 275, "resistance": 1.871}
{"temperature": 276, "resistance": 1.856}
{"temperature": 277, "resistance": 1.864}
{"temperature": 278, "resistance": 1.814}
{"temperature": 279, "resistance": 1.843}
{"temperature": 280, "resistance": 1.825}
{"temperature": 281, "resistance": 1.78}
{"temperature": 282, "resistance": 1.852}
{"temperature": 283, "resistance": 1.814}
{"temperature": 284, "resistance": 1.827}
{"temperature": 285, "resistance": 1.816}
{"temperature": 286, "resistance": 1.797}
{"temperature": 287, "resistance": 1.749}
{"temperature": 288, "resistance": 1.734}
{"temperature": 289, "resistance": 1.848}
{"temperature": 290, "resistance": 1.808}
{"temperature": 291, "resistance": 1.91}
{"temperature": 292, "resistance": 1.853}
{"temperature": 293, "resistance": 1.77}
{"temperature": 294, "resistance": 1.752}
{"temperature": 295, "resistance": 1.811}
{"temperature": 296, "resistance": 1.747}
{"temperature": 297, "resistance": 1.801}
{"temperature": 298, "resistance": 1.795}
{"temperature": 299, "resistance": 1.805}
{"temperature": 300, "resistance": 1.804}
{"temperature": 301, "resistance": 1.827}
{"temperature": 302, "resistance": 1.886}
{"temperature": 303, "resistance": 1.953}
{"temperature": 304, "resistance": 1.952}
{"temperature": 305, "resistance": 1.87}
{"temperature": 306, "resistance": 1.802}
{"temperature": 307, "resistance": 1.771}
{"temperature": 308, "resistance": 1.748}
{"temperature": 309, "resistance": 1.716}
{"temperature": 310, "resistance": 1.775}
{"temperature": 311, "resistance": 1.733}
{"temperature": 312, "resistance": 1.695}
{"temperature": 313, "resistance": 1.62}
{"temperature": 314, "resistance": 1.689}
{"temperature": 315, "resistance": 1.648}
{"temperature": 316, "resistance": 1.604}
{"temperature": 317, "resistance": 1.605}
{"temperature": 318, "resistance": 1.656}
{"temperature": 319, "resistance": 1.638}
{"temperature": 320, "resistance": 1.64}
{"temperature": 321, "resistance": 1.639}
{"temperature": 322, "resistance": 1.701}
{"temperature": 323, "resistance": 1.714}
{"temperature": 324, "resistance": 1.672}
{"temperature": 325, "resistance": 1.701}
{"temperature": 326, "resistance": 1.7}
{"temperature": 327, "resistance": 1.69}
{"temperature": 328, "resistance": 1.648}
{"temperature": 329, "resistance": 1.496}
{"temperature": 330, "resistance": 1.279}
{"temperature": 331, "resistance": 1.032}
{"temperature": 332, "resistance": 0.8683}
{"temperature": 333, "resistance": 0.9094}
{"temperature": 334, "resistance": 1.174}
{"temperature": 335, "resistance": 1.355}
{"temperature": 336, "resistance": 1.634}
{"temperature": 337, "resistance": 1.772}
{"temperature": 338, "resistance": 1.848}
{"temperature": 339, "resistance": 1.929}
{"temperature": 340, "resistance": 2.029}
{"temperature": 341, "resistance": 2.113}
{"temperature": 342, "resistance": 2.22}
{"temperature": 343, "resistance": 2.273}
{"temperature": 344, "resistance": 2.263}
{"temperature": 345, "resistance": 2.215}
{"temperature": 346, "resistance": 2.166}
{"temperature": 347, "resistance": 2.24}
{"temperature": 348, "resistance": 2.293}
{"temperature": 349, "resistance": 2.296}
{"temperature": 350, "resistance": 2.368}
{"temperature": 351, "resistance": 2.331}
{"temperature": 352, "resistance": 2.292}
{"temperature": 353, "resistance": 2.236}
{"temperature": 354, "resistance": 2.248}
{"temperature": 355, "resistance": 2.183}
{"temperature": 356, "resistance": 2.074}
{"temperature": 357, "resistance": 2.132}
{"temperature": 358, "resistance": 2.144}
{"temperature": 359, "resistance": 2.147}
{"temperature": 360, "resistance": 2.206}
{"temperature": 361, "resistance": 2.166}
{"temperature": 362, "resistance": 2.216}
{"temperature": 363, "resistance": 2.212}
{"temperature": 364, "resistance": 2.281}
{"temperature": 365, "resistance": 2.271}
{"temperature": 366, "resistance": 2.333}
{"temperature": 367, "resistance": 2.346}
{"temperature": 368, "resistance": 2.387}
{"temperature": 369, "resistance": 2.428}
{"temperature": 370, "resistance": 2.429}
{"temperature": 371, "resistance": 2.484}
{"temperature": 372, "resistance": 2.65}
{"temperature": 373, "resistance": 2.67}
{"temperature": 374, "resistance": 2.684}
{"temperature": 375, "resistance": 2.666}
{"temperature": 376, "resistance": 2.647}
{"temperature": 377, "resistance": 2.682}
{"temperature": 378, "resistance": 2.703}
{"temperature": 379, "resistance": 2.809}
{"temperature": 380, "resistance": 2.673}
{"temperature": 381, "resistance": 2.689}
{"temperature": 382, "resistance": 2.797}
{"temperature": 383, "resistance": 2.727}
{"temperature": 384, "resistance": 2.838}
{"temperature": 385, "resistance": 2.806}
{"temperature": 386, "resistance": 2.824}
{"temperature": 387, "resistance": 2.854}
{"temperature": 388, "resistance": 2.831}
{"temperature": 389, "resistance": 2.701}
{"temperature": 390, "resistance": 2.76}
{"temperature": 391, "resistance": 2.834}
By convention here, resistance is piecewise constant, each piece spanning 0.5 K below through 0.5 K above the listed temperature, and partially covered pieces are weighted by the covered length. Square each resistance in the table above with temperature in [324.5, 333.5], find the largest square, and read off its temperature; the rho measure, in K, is 325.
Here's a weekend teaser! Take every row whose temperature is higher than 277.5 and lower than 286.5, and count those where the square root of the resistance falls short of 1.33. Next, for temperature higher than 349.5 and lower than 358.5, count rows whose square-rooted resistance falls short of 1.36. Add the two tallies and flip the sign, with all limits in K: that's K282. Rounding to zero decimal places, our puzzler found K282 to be 0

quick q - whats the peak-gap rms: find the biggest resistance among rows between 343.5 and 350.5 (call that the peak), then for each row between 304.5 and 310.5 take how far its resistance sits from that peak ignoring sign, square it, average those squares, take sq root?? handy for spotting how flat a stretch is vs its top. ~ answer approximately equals 0.59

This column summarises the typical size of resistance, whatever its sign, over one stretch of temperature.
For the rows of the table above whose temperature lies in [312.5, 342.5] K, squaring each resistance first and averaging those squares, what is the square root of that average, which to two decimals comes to 1.64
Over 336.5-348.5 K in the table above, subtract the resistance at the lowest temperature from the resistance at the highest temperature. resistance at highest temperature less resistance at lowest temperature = 0.52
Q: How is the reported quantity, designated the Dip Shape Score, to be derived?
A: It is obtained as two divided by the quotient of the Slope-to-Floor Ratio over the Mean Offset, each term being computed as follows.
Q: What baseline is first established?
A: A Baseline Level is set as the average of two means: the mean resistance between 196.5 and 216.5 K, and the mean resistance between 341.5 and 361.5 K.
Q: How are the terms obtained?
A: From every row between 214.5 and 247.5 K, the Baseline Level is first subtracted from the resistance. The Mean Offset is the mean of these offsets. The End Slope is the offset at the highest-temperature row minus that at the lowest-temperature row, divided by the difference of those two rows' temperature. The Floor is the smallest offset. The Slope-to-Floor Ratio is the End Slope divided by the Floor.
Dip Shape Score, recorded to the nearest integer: 25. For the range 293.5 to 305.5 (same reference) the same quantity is 1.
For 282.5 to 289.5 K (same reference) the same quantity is 4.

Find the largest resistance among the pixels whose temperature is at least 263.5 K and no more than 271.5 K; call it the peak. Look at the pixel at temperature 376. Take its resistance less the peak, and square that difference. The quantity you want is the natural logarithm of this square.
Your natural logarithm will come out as -1.2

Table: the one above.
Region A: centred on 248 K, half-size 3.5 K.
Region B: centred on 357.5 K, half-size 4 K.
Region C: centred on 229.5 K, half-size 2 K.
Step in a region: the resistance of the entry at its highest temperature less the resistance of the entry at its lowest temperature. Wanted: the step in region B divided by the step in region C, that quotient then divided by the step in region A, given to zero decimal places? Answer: -12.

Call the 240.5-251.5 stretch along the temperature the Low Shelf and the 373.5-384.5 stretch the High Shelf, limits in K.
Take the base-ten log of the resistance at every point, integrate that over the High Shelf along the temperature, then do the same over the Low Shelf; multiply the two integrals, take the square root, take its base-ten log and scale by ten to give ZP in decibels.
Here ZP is 5.6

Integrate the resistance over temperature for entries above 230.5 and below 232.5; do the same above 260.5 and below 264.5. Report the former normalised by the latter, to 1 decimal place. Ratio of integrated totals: 0.4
